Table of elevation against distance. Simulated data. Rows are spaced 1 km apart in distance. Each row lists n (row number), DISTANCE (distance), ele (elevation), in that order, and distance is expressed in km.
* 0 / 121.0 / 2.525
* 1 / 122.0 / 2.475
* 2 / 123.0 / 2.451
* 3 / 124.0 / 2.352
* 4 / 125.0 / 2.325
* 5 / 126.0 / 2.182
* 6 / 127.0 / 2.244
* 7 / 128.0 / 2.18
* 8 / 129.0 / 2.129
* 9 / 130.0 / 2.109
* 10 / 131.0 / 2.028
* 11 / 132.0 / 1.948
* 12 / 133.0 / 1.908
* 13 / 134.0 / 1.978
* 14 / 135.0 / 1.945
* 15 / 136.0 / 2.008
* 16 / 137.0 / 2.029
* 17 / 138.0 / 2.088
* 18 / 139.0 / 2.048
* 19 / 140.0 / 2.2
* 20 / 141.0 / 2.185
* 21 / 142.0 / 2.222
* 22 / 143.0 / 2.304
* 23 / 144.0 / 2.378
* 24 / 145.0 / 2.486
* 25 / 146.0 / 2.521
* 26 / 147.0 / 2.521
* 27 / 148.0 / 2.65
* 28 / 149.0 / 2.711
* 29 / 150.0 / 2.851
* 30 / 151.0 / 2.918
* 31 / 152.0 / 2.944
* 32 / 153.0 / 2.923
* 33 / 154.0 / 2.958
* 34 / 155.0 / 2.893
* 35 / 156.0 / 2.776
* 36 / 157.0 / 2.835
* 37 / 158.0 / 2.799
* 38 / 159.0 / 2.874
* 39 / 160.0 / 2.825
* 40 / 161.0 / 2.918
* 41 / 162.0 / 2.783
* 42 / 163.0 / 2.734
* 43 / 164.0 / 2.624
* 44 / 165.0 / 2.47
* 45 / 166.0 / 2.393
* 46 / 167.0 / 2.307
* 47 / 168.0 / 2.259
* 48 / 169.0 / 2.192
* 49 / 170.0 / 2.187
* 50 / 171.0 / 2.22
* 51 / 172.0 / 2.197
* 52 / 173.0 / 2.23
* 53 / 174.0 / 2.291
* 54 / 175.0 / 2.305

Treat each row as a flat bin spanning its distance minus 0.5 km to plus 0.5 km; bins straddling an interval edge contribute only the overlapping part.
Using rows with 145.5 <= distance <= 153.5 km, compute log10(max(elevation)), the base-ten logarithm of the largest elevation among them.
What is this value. 0.47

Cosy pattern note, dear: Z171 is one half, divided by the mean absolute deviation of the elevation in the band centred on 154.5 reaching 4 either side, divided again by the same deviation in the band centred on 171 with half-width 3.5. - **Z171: 288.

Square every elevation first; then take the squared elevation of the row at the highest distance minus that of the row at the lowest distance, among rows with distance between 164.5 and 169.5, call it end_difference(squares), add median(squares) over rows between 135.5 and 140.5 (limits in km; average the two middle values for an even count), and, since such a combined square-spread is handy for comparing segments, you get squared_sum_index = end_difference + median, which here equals 2.9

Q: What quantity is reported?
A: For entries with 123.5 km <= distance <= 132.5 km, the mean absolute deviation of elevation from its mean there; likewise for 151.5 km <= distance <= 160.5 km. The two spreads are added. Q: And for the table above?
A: 0.154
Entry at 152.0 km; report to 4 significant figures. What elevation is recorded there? 2.944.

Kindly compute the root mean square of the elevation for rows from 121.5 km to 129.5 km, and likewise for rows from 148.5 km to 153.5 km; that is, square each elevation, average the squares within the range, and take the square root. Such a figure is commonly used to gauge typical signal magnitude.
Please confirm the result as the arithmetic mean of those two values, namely 2.58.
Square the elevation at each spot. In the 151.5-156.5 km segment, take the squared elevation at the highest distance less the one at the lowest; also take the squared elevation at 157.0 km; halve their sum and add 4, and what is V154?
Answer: 7.54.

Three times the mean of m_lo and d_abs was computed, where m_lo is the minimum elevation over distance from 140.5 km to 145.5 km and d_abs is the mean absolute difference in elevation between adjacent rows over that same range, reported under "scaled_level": 3.4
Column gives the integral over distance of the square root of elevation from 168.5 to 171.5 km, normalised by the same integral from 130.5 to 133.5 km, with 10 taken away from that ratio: -8.94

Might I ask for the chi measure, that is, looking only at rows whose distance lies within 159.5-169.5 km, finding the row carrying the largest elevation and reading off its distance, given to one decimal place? 161.0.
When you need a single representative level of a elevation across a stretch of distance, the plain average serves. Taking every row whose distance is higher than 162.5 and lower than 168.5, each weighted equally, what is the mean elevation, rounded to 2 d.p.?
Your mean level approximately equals 2.46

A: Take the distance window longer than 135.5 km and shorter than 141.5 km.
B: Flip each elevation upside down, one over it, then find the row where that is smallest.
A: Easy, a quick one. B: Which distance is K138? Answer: 140.0 km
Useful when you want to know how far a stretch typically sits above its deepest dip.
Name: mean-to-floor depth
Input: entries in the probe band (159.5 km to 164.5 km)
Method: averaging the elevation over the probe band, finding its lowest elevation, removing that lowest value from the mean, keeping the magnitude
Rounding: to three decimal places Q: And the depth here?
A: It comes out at 0.153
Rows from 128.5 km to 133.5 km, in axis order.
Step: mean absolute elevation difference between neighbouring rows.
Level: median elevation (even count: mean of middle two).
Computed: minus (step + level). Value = -2.1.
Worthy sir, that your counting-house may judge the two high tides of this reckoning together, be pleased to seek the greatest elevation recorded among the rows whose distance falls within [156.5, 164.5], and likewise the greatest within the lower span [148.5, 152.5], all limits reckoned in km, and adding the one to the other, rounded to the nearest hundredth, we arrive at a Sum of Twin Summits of 5.86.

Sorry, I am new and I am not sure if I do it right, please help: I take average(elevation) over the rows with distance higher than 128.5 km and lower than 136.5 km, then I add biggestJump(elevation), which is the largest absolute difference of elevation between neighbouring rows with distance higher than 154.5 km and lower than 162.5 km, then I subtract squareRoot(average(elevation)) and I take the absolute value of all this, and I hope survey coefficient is 0.73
